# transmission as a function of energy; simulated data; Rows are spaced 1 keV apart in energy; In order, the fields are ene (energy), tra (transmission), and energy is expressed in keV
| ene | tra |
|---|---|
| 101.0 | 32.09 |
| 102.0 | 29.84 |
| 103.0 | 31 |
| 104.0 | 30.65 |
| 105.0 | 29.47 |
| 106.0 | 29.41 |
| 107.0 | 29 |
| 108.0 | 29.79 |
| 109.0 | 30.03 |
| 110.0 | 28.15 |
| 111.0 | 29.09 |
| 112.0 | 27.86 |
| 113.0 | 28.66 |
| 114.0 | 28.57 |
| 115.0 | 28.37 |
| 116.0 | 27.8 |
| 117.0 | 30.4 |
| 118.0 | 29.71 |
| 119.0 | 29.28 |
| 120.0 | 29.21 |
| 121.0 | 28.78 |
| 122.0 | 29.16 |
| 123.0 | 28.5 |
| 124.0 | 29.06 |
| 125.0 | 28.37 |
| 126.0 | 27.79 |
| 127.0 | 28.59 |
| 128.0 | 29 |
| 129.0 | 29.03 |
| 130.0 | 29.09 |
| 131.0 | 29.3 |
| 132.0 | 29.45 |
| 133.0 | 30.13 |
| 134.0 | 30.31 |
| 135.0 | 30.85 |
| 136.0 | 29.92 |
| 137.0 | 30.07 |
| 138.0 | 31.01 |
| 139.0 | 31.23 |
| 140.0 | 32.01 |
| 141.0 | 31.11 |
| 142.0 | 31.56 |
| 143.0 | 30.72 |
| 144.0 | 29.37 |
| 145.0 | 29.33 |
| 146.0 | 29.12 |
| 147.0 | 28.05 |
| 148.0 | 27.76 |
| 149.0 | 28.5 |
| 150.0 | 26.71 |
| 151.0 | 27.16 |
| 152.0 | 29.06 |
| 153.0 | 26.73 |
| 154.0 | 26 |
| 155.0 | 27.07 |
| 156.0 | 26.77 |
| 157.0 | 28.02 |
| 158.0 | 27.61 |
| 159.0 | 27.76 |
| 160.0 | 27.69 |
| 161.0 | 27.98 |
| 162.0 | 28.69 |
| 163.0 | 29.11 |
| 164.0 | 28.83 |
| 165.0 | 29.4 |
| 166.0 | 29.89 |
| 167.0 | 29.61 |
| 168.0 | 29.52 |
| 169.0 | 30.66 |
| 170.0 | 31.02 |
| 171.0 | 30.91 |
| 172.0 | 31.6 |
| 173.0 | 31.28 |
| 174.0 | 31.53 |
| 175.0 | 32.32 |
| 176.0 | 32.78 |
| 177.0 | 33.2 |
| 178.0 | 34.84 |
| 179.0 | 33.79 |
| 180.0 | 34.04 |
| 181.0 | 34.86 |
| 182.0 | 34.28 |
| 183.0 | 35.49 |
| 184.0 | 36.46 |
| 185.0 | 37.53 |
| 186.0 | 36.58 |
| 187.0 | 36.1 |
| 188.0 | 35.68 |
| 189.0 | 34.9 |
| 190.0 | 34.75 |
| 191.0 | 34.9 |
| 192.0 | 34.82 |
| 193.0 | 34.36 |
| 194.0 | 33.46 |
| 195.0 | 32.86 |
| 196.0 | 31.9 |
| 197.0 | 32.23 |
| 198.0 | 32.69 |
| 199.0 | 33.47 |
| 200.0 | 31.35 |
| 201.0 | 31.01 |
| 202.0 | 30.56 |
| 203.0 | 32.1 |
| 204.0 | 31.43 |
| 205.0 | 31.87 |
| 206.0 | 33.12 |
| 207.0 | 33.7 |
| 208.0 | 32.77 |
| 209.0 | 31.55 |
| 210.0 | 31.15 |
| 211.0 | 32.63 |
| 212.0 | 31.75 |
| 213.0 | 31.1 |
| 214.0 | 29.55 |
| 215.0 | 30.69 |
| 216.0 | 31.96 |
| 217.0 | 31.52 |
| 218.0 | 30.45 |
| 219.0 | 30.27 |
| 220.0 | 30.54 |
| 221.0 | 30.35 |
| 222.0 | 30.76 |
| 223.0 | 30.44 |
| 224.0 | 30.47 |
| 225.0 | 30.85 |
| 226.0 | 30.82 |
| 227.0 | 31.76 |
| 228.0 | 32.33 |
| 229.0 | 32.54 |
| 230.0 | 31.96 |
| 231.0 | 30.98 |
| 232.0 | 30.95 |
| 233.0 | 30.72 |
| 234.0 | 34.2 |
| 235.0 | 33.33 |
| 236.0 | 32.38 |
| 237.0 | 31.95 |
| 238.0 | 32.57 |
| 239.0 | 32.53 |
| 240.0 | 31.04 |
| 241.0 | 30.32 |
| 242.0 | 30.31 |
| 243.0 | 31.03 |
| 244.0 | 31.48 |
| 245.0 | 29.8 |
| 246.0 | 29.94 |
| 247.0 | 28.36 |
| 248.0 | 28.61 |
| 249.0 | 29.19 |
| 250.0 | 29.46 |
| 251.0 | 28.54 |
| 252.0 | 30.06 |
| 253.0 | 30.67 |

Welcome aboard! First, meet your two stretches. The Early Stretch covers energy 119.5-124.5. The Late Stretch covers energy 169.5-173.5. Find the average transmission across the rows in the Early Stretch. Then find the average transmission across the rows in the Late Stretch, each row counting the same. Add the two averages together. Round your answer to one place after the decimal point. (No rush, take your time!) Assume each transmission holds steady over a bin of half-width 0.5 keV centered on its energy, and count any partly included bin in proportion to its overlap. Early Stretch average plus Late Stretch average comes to 60.1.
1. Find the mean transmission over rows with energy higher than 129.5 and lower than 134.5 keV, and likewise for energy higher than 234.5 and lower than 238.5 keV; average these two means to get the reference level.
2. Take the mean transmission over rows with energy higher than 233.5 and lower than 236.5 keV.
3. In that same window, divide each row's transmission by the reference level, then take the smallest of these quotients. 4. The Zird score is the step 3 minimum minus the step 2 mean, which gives -32.3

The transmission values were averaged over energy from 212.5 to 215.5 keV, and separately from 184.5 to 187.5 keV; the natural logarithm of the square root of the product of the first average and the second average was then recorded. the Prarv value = 3.51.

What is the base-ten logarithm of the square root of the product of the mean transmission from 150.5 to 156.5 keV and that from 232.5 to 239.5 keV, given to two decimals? 1.47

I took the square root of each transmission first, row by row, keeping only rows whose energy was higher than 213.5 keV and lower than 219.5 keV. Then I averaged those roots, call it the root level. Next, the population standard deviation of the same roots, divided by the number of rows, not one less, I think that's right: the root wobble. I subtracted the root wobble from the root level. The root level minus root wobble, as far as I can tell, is 5.47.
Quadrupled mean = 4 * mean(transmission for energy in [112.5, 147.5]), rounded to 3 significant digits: 118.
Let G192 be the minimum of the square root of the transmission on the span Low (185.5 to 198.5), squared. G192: 32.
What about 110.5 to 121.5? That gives 28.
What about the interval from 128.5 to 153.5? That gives 27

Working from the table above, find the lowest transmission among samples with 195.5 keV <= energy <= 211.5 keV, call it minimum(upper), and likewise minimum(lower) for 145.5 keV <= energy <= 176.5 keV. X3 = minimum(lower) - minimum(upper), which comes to -4.6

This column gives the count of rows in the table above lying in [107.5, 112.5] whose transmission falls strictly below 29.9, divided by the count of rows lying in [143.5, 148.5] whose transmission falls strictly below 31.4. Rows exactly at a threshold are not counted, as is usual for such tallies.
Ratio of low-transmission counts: 0.8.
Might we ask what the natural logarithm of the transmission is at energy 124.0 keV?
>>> 3.37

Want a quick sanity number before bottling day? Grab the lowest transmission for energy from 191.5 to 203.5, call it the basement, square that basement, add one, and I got 935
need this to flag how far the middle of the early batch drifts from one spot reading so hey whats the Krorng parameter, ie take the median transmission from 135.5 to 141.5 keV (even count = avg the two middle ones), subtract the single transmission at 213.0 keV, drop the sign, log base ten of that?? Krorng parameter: -1.4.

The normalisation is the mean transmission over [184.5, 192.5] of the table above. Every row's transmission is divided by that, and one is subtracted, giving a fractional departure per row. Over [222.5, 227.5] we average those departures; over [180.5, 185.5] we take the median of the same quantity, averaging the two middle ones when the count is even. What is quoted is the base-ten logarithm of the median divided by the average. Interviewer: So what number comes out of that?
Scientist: -1.46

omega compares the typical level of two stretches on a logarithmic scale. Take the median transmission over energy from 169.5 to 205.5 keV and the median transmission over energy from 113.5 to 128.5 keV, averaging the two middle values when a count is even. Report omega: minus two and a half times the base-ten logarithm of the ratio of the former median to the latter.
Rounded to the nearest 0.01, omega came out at -0.16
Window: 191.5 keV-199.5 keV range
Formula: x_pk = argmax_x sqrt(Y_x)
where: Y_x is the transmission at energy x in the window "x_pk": 192.0 keV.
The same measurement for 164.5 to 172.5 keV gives 172.0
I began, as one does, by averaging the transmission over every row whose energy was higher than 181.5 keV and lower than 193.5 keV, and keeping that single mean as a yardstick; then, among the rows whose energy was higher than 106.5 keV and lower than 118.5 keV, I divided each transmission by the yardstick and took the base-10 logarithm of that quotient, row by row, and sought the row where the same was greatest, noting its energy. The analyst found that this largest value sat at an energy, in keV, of 117.0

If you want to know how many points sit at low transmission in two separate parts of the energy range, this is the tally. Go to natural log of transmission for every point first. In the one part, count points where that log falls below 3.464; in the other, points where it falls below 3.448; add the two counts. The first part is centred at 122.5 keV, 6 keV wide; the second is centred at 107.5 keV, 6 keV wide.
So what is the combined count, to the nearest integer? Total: 12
